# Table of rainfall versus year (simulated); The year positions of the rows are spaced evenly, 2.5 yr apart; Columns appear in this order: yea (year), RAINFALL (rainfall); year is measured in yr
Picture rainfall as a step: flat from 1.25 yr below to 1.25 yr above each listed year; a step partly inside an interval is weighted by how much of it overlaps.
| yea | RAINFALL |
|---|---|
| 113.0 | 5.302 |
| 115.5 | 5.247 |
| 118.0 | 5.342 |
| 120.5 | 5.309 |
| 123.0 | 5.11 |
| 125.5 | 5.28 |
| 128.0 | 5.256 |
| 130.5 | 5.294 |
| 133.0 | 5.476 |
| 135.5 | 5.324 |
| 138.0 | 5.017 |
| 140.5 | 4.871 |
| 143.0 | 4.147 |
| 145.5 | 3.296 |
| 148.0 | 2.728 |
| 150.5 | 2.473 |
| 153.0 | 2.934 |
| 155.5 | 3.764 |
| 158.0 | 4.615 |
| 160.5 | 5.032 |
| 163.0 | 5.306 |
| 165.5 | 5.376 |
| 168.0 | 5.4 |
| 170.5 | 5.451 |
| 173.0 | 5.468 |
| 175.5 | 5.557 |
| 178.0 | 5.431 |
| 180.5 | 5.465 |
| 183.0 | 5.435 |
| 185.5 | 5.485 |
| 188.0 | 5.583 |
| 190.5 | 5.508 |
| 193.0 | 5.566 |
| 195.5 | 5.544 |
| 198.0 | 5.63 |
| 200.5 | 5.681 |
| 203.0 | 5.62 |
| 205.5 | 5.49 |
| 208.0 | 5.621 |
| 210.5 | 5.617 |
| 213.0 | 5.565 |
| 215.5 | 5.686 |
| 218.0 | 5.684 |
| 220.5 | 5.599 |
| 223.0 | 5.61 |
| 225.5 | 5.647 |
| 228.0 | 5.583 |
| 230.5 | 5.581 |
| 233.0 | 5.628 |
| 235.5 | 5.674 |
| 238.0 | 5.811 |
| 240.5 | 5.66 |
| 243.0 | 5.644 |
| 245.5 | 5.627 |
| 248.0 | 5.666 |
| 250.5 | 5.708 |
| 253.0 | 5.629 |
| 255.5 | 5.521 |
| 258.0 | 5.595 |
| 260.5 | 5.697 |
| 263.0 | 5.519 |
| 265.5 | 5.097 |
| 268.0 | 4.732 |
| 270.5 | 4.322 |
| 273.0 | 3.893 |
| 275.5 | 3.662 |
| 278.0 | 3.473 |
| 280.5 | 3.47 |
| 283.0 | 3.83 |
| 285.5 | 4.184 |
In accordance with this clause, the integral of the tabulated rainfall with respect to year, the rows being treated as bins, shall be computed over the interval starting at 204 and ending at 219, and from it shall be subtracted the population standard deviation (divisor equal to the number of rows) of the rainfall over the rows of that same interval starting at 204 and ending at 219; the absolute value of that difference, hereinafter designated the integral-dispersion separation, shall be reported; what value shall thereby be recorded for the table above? 84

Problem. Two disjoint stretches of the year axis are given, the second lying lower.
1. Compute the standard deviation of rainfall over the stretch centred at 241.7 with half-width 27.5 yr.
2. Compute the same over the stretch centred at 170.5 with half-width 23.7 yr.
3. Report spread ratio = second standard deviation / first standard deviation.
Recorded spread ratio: 4.6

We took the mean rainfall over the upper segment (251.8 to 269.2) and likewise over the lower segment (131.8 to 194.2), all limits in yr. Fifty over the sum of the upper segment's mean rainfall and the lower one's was 4.89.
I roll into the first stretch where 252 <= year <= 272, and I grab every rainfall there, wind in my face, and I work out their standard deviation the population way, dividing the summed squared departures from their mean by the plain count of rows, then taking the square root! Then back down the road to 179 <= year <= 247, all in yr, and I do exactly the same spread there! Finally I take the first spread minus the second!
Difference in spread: 0.39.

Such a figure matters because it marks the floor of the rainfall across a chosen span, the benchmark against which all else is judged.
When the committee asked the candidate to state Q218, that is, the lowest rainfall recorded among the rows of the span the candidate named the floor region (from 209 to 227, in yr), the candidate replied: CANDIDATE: 5.565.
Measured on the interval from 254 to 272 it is 4.322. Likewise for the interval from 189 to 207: 5.49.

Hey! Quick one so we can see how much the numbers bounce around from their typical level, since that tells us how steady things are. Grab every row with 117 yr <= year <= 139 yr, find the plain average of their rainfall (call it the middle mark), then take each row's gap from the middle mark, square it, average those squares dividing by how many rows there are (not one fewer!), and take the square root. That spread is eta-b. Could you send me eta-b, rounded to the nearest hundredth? 0.13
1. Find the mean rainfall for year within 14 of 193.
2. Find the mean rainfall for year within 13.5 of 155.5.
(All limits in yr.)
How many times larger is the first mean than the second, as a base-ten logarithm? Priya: 0.13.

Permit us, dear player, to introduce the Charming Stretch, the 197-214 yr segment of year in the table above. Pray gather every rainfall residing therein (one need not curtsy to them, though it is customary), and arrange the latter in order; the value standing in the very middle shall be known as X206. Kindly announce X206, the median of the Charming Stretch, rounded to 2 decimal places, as 5.62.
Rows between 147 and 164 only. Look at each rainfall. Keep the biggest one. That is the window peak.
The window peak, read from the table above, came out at 5.306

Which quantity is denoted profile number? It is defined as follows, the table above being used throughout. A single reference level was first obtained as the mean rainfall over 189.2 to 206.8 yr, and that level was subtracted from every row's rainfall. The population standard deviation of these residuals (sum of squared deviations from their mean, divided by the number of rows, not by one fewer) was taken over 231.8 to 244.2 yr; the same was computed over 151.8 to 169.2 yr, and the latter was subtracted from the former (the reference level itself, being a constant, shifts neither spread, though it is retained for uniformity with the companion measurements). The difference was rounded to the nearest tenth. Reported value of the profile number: -0.8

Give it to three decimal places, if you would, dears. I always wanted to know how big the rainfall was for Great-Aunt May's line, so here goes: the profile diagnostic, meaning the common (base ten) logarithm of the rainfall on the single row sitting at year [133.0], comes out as 0.738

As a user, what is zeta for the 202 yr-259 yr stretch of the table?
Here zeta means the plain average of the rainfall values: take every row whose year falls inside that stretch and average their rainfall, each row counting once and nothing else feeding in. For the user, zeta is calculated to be 5.63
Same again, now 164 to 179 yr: 5.45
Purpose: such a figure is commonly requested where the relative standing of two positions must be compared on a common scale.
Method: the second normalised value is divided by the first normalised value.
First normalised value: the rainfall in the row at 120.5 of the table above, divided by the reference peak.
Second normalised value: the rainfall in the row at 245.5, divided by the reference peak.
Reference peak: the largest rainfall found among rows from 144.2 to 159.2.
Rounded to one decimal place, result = 1.1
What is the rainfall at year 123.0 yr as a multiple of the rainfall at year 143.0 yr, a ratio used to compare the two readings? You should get 1.23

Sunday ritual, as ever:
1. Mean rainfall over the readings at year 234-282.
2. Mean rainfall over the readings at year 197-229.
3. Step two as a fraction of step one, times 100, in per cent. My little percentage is 111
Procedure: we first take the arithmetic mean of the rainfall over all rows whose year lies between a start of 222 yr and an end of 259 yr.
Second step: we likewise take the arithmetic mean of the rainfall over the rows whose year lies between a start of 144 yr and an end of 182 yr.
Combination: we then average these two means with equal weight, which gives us 5.10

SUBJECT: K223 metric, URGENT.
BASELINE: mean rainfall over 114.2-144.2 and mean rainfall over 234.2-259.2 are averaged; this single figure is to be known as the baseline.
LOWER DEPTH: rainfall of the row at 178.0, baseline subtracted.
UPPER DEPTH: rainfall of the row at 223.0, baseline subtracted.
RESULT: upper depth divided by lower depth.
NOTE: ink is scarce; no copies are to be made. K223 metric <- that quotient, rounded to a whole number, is 6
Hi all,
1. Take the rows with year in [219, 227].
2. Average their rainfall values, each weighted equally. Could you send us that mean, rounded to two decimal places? 5.62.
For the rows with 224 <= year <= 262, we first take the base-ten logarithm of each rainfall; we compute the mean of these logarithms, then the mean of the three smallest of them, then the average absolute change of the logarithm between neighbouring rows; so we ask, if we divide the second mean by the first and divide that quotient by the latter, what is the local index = 196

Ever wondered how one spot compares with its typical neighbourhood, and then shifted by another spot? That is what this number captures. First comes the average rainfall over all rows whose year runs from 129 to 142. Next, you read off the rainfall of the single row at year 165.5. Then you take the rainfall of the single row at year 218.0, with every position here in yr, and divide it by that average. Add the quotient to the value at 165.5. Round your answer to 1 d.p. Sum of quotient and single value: 6.5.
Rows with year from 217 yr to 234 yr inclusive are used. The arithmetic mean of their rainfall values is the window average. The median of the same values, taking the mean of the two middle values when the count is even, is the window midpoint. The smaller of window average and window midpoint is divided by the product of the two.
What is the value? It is 0.178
